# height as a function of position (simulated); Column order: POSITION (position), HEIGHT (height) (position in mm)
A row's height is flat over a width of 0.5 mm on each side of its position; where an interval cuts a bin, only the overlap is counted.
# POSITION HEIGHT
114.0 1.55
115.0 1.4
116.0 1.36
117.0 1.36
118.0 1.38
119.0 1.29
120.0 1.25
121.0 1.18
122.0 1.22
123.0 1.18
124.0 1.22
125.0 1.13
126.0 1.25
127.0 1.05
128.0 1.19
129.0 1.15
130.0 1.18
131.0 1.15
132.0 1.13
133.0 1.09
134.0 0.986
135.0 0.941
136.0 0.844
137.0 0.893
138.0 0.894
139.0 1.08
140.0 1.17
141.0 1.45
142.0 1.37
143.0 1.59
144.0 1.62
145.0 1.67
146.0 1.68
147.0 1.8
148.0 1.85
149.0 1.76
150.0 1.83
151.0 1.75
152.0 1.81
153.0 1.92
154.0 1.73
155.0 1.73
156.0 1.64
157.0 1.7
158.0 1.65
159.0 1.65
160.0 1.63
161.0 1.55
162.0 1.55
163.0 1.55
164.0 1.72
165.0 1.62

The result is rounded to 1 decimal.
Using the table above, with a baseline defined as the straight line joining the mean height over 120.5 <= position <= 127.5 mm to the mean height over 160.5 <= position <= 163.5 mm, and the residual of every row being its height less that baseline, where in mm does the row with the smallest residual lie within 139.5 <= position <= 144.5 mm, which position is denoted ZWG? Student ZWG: 140.0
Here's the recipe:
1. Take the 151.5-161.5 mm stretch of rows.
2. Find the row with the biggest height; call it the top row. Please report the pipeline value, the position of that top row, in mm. 153.0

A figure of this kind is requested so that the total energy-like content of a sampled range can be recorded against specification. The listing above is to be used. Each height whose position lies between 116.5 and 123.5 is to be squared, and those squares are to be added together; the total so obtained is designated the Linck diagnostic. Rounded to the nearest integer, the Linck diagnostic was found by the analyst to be 11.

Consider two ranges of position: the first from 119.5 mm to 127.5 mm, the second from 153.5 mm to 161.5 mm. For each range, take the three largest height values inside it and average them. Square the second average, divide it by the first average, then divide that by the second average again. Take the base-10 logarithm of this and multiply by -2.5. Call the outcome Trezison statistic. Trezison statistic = -0.36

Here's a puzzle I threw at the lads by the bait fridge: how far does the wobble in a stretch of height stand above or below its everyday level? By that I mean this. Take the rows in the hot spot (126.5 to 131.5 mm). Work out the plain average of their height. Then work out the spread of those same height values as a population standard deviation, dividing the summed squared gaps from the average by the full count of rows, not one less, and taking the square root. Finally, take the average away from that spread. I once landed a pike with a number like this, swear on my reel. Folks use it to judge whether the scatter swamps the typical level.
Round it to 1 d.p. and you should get -1.1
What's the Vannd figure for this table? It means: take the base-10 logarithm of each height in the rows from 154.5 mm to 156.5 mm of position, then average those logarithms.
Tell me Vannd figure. 0.23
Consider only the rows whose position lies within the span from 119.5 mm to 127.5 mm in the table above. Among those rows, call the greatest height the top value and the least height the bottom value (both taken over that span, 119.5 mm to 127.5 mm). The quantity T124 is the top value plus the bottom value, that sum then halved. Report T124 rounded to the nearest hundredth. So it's 1.15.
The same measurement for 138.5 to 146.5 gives 1.38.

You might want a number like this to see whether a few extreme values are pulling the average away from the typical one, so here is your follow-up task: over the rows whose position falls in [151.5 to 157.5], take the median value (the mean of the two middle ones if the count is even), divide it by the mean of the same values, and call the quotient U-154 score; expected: 0.99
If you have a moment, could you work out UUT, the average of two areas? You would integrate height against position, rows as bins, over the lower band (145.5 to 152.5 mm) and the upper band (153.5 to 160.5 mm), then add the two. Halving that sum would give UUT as 12.1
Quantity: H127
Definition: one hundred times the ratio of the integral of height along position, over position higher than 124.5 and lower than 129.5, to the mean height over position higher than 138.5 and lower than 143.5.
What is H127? 433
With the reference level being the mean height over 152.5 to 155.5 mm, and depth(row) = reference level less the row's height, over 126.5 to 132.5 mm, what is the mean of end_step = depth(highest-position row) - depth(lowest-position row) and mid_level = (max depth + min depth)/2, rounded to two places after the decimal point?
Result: 0.30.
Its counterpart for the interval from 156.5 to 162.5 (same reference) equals 0.16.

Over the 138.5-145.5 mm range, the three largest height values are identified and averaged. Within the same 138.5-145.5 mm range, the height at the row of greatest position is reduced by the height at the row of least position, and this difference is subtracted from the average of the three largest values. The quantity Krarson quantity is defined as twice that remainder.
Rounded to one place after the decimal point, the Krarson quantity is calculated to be 2.1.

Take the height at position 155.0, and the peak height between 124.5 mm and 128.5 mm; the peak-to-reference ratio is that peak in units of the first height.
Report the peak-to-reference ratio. 0.72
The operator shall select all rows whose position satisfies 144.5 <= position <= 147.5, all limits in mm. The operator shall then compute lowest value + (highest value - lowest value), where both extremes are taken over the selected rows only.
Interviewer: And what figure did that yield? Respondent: 1.8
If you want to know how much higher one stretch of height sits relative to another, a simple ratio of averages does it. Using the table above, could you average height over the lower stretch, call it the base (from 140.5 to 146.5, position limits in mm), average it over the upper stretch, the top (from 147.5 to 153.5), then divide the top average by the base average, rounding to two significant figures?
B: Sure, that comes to 1.2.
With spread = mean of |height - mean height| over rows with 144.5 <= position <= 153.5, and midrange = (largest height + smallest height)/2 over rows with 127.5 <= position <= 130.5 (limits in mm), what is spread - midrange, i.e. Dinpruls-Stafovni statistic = -1.11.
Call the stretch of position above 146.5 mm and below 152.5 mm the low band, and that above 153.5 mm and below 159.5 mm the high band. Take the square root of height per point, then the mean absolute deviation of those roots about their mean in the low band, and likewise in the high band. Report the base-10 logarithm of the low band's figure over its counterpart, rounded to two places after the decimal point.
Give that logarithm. -0.10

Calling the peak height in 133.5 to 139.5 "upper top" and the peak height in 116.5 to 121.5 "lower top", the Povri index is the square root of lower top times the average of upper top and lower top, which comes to 1.30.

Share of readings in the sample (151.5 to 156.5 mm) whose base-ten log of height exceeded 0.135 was 1.00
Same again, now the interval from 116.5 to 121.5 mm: 0.20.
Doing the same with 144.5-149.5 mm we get 1.00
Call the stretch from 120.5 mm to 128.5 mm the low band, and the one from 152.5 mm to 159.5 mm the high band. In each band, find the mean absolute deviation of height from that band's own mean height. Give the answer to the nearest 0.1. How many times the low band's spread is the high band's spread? 1.5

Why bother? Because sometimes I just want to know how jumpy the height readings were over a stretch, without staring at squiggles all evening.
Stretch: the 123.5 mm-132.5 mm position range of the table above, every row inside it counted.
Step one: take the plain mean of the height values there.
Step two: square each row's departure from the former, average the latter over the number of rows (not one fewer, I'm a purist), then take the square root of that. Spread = 0.055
